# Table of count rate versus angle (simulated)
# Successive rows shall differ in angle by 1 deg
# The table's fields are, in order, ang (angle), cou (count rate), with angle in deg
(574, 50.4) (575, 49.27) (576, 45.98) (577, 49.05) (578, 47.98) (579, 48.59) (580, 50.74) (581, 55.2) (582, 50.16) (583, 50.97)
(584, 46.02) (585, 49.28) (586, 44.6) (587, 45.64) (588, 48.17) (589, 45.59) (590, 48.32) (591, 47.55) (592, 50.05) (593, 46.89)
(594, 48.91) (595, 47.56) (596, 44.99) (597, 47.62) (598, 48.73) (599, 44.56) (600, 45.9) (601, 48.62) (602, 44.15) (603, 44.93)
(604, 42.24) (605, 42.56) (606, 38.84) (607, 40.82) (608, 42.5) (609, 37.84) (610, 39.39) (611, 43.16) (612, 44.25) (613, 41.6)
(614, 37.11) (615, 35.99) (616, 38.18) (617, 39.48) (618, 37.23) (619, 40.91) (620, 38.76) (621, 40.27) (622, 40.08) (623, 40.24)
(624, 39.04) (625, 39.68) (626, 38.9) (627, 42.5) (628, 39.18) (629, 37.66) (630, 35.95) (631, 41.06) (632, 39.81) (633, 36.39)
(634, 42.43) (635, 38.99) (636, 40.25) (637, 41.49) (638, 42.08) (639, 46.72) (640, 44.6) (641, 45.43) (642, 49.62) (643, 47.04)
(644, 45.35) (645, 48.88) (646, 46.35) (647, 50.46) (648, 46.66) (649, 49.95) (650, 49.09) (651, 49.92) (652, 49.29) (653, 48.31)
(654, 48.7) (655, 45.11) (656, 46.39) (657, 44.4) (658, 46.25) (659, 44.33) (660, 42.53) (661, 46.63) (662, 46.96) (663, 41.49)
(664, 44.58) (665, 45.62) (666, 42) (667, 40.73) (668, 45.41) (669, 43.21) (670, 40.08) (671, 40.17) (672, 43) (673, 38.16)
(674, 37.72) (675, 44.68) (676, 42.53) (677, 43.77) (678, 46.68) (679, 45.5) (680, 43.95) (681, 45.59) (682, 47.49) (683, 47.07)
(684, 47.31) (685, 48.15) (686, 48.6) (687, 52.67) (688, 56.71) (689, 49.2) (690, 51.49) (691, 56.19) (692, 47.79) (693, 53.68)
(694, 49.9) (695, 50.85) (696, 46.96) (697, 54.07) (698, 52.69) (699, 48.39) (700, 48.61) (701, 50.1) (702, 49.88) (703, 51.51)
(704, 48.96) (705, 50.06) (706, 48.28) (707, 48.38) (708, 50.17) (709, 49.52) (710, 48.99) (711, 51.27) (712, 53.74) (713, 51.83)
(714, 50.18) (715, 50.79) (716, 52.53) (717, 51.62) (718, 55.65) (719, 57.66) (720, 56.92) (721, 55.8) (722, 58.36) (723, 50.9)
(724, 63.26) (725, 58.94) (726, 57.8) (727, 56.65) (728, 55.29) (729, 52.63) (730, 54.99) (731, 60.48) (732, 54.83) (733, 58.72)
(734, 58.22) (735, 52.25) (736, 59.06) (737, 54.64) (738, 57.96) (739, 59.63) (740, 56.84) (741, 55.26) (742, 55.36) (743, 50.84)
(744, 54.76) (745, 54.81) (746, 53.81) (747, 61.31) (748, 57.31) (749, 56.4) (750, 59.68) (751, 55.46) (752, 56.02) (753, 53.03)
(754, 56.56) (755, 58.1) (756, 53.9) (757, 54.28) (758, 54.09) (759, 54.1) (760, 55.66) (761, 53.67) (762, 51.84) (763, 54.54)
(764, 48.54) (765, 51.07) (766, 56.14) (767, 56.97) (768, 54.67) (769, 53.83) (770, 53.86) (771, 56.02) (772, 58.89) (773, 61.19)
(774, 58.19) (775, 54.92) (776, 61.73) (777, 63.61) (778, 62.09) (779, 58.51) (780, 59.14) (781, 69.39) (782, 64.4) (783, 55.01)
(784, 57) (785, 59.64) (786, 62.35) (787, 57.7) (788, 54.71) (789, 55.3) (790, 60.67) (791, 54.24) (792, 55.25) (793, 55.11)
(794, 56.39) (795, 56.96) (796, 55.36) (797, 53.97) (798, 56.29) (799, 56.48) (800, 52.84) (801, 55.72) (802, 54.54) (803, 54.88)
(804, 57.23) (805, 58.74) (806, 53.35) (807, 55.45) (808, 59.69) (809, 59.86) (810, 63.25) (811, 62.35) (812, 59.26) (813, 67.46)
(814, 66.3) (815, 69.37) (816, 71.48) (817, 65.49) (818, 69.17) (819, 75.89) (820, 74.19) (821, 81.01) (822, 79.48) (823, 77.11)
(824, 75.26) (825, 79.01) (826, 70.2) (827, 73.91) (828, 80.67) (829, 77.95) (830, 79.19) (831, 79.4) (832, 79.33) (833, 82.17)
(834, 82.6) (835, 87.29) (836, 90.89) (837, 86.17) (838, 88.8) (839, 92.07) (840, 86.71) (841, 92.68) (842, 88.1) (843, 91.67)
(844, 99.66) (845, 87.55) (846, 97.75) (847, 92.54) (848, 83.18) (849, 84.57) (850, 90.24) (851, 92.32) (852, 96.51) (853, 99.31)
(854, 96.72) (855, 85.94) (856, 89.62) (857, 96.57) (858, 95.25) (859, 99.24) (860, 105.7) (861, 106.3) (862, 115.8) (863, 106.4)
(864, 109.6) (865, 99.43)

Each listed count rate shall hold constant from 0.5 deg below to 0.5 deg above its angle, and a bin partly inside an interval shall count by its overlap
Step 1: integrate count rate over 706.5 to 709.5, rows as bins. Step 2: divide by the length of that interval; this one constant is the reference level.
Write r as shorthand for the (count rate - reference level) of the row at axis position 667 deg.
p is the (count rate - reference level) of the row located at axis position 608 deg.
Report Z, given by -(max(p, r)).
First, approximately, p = -7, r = -9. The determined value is 7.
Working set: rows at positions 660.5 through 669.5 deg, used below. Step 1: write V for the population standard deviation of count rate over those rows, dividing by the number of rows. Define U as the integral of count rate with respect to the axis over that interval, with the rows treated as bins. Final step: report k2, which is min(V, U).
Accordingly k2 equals 2.2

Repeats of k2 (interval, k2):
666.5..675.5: 2.6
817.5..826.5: 3.8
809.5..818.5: 3.7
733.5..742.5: 2.3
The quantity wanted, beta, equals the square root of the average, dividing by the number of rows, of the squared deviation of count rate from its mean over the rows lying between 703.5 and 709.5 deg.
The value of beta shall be 0.7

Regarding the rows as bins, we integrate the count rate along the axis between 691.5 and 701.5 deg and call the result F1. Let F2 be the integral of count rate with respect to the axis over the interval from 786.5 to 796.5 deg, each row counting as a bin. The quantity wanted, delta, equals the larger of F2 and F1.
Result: 562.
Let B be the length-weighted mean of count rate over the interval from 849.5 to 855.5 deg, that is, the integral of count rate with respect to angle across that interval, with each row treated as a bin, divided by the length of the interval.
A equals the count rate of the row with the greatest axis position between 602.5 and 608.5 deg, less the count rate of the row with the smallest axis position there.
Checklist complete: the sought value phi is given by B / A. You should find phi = -38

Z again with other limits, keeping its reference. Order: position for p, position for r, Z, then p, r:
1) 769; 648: -4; 4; -3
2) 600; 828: -31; -3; 31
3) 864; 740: -60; 60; 7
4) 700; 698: -3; -1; 3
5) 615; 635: 10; -13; -10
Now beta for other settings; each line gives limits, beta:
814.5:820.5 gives 3.4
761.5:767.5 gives 3.0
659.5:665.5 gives 2.0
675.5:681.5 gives 1.4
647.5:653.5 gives 1.1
